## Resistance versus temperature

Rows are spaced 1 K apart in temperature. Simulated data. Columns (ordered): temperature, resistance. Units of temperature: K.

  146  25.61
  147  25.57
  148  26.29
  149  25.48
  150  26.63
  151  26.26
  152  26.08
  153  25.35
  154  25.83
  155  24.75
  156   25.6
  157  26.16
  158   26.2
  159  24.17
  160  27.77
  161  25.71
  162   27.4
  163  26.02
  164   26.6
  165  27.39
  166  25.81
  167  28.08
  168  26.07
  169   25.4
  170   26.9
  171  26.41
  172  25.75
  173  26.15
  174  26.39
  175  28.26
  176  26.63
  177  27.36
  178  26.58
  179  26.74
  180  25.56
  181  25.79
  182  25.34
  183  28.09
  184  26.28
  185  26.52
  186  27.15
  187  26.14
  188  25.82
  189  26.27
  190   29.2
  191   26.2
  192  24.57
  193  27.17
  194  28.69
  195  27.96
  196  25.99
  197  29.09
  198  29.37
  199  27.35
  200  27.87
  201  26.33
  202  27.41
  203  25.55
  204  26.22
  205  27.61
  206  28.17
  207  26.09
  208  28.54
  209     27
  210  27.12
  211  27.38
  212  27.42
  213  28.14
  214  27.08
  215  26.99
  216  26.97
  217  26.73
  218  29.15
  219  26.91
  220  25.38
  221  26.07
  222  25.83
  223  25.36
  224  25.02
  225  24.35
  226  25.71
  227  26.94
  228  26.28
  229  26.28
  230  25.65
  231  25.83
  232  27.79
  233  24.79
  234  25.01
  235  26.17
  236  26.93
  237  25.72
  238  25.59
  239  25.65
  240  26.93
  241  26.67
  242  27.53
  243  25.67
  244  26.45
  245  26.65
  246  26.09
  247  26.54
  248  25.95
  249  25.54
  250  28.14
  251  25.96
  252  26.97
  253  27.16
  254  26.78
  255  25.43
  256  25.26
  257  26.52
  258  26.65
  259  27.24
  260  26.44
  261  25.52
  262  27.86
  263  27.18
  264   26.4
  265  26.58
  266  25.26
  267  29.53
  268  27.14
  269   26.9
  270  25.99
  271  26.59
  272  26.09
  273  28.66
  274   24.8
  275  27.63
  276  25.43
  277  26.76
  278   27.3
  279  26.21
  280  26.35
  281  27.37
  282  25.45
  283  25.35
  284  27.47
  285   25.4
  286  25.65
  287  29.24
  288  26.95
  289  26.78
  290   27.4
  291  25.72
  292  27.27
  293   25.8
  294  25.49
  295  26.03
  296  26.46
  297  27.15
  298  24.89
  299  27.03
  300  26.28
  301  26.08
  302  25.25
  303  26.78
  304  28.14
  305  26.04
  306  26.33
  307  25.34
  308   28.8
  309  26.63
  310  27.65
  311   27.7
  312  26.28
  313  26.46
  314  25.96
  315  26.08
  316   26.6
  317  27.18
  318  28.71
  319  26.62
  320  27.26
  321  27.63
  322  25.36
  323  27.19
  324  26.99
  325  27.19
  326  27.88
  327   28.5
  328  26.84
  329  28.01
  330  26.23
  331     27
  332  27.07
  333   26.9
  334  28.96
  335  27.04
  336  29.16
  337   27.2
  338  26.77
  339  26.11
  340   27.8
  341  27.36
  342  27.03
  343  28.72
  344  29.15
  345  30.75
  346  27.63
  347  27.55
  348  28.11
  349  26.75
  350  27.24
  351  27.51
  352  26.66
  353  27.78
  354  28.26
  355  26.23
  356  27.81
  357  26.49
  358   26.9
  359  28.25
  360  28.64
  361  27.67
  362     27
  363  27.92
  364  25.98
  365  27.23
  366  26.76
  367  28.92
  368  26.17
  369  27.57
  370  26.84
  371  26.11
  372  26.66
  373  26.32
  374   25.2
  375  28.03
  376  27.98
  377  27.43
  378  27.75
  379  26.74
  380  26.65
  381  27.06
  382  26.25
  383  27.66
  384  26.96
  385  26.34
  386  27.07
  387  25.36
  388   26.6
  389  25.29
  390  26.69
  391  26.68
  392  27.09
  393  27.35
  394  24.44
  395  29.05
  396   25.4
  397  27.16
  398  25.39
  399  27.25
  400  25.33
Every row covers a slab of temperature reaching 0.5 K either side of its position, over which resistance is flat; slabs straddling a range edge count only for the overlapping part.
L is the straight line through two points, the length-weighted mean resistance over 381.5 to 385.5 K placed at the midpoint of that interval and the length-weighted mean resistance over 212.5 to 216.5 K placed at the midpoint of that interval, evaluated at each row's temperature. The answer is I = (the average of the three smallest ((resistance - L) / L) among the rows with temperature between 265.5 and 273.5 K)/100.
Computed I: -0.0005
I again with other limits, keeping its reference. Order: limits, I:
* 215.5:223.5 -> -0.0006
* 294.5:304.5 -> -0.0006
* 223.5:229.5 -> -0.0008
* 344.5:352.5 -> 0.0000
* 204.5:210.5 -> -0.0002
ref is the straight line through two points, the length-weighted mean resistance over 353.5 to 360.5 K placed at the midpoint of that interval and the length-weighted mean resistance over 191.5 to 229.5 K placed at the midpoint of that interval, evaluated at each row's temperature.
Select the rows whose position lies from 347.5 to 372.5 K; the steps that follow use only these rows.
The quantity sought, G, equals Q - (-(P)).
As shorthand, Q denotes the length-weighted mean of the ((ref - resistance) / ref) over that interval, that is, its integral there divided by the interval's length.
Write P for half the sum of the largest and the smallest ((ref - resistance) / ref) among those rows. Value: 0.013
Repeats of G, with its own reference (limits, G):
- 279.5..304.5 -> 0.035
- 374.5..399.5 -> 0.064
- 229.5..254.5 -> 0.047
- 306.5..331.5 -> 0.021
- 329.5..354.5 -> -0.042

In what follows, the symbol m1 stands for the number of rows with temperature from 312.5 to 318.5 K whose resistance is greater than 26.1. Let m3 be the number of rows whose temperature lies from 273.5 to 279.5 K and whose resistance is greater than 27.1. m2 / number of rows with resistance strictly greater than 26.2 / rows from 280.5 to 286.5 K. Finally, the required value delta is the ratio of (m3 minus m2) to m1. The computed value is 0.0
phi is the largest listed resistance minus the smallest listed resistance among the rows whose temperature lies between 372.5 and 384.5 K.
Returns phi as 2.8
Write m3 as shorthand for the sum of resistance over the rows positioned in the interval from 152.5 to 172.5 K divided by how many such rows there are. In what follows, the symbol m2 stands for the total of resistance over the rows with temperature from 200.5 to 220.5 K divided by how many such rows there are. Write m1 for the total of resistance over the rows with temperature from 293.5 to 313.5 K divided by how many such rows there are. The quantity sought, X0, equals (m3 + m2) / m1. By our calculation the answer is 2.01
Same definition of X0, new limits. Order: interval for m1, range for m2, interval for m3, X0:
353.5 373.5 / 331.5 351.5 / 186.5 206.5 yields 2.02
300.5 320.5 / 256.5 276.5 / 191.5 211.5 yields 2.02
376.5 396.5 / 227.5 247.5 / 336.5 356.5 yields 2.02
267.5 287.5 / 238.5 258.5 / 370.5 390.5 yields 2.00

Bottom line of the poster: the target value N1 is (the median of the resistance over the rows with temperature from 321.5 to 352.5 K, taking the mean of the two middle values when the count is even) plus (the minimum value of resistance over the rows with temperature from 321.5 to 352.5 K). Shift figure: 52.6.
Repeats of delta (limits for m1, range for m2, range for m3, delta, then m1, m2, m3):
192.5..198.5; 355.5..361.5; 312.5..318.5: -0.8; 5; 6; 2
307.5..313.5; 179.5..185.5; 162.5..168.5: -0.2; 6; 3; 2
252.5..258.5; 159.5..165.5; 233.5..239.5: -1.0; 4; 4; 0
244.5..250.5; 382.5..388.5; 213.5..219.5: -1.3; 3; 5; 1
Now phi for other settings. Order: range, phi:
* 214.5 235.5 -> 4.8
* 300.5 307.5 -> 2.9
